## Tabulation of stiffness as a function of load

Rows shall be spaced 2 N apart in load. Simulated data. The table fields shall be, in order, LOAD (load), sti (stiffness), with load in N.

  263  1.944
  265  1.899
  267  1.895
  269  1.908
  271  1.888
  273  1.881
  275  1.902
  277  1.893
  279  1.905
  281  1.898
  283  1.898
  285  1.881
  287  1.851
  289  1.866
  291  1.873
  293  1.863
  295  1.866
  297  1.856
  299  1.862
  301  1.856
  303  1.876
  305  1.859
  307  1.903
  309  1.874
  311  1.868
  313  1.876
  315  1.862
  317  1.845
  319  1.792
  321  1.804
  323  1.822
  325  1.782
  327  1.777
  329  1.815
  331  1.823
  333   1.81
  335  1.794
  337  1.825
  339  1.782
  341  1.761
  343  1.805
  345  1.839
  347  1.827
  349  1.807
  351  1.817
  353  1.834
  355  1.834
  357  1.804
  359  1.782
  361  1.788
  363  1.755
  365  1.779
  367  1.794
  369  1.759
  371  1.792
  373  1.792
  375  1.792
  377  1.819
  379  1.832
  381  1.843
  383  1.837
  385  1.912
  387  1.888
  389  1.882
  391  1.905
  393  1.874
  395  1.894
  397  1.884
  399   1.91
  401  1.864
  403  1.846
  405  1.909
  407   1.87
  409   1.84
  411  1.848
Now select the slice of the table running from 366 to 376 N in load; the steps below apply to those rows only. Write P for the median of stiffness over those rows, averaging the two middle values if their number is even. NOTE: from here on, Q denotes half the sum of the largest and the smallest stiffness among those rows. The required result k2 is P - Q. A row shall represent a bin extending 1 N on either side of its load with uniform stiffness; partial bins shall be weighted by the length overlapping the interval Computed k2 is 0.0155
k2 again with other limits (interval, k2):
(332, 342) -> 0.0010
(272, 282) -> 0.0050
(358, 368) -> 0.0075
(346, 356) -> 0.0065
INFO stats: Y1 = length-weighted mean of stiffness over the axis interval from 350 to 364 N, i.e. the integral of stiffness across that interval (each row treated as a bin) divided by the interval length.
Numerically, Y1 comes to 1.80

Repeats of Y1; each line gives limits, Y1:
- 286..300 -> 1.86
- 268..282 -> 1.90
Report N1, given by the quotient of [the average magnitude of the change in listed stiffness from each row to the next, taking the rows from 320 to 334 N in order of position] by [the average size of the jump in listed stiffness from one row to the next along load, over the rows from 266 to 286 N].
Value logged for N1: 1.7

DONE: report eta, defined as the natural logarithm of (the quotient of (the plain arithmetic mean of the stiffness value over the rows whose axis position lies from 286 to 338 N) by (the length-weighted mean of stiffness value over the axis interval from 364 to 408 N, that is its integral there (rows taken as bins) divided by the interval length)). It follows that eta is -0.004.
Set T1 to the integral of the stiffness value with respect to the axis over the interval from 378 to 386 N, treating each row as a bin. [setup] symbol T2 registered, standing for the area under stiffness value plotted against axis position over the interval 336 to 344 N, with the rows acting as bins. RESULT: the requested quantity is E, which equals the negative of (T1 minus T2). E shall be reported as -0.50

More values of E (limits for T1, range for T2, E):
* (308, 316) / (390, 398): 0.15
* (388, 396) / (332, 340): -0.69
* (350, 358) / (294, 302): 0.30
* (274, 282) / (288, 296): -0.26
